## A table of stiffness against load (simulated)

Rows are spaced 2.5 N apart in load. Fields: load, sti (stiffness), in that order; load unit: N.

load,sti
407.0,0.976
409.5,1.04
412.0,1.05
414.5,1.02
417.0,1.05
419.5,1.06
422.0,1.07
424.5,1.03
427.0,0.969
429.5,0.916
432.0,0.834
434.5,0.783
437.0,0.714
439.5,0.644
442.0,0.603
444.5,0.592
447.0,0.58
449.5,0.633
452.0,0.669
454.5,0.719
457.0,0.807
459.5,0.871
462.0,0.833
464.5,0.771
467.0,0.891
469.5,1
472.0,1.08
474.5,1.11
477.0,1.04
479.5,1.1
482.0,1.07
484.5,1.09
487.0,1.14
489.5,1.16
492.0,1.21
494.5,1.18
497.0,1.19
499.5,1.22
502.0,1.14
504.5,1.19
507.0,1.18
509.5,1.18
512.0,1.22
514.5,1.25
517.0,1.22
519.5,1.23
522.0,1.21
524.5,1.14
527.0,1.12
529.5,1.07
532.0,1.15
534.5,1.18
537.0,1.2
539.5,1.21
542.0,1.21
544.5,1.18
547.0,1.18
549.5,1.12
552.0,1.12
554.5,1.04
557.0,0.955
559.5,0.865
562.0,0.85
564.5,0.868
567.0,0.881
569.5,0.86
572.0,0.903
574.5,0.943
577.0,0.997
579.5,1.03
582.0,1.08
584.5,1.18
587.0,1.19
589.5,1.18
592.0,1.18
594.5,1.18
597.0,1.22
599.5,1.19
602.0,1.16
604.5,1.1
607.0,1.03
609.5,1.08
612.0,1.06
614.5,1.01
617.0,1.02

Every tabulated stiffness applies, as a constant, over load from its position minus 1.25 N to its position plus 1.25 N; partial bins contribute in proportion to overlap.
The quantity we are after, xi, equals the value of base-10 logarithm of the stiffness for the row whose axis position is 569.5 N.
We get -0.07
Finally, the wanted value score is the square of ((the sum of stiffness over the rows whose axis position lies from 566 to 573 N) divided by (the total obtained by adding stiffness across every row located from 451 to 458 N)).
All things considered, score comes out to 1.5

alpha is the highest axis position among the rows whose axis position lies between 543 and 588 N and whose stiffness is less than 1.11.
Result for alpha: 582.0 N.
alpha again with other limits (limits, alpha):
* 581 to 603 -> 582.0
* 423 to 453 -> 452.0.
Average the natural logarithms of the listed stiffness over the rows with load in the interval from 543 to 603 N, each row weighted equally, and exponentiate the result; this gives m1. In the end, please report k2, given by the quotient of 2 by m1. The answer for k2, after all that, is 1.9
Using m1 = 1.05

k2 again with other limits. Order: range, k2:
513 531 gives 1.7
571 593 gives 1.9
